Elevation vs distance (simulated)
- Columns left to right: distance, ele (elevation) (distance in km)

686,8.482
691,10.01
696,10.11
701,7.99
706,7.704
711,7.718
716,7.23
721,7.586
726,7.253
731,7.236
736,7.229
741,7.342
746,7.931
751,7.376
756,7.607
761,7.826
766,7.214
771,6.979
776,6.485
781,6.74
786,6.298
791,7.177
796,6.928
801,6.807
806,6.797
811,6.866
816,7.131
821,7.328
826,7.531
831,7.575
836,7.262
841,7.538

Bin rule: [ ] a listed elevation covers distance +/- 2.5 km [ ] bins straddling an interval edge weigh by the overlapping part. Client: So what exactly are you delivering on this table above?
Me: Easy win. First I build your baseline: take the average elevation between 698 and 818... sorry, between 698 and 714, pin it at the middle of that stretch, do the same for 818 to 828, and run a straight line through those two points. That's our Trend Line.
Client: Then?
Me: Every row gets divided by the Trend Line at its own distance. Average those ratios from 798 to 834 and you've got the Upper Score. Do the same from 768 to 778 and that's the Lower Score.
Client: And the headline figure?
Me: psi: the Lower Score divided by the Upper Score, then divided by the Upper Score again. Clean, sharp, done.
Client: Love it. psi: 0.96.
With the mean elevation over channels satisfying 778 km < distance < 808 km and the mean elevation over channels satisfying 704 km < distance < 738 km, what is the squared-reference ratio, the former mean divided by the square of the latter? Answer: 0.123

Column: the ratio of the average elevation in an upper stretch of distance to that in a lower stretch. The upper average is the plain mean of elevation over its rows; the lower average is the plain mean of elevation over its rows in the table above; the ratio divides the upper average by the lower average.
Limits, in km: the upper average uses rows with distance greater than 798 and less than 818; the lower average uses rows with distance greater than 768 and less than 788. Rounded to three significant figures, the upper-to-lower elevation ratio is 1.04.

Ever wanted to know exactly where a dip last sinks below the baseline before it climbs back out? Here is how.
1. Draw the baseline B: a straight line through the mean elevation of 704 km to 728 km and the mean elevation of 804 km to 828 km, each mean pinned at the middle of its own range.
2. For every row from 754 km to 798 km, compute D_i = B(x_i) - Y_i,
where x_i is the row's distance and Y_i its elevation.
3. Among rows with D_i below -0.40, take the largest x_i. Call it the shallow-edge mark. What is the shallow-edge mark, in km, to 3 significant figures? 761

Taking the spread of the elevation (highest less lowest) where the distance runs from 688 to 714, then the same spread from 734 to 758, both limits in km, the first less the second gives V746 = 1.70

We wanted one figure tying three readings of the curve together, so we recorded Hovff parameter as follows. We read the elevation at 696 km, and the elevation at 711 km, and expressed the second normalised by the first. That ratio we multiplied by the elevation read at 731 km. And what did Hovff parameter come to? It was 5.5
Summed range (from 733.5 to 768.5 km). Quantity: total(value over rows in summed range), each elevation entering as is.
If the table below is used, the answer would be 52.5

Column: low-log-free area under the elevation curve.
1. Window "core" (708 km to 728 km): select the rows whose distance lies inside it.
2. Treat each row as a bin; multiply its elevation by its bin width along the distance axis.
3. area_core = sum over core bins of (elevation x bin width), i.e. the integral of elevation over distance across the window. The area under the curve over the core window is 149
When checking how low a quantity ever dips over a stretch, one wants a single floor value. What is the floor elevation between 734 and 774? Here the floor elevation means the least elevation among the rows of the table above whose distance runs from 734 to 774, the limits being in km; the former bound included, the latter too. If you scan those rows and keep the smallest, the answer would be 6.979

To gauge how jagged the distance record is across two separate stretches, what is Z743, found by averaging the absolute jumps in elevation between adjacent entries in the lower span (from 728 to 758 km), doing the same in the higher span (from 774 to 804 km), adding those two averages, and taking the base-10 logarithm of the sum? -0.16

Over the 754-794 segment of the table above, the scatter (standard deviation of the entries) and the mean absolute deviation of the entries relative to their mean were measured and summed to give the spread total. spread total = 0.9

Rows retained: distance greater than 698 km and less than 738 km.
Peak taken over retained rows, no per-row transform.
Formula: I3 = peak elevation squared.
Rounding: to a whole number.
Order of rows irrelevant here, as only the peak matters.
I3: 64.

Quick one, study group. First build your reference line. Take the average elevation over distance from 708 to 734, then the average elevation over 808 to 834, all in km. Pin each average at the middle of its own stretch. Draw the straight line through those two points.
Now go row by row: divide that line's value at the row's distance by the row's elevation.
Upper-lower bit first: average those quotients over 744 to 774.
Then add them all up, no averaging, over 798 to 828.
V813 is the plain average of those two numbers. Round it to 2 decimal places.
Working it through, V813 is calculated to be 3.59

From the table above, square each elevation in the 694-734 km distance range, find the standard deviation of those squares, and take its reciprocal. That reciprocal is 0.06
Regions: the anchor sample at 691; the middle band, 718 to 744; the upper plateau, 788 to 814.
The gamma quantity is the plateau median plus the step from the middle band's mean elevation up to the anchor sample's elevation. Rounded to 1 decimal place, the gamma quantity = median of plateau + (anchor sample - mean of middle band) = 9.5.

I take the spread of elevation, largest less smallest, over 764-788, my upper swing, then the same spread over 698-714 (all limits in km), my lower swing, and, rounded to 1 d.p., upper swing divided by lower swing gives 3.2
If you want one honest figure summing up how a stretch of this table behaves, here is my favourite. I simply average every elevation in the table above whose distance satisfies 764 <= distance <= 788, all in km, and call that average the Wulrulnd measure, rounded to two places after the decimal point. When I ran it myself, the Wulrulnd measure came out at 6.74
